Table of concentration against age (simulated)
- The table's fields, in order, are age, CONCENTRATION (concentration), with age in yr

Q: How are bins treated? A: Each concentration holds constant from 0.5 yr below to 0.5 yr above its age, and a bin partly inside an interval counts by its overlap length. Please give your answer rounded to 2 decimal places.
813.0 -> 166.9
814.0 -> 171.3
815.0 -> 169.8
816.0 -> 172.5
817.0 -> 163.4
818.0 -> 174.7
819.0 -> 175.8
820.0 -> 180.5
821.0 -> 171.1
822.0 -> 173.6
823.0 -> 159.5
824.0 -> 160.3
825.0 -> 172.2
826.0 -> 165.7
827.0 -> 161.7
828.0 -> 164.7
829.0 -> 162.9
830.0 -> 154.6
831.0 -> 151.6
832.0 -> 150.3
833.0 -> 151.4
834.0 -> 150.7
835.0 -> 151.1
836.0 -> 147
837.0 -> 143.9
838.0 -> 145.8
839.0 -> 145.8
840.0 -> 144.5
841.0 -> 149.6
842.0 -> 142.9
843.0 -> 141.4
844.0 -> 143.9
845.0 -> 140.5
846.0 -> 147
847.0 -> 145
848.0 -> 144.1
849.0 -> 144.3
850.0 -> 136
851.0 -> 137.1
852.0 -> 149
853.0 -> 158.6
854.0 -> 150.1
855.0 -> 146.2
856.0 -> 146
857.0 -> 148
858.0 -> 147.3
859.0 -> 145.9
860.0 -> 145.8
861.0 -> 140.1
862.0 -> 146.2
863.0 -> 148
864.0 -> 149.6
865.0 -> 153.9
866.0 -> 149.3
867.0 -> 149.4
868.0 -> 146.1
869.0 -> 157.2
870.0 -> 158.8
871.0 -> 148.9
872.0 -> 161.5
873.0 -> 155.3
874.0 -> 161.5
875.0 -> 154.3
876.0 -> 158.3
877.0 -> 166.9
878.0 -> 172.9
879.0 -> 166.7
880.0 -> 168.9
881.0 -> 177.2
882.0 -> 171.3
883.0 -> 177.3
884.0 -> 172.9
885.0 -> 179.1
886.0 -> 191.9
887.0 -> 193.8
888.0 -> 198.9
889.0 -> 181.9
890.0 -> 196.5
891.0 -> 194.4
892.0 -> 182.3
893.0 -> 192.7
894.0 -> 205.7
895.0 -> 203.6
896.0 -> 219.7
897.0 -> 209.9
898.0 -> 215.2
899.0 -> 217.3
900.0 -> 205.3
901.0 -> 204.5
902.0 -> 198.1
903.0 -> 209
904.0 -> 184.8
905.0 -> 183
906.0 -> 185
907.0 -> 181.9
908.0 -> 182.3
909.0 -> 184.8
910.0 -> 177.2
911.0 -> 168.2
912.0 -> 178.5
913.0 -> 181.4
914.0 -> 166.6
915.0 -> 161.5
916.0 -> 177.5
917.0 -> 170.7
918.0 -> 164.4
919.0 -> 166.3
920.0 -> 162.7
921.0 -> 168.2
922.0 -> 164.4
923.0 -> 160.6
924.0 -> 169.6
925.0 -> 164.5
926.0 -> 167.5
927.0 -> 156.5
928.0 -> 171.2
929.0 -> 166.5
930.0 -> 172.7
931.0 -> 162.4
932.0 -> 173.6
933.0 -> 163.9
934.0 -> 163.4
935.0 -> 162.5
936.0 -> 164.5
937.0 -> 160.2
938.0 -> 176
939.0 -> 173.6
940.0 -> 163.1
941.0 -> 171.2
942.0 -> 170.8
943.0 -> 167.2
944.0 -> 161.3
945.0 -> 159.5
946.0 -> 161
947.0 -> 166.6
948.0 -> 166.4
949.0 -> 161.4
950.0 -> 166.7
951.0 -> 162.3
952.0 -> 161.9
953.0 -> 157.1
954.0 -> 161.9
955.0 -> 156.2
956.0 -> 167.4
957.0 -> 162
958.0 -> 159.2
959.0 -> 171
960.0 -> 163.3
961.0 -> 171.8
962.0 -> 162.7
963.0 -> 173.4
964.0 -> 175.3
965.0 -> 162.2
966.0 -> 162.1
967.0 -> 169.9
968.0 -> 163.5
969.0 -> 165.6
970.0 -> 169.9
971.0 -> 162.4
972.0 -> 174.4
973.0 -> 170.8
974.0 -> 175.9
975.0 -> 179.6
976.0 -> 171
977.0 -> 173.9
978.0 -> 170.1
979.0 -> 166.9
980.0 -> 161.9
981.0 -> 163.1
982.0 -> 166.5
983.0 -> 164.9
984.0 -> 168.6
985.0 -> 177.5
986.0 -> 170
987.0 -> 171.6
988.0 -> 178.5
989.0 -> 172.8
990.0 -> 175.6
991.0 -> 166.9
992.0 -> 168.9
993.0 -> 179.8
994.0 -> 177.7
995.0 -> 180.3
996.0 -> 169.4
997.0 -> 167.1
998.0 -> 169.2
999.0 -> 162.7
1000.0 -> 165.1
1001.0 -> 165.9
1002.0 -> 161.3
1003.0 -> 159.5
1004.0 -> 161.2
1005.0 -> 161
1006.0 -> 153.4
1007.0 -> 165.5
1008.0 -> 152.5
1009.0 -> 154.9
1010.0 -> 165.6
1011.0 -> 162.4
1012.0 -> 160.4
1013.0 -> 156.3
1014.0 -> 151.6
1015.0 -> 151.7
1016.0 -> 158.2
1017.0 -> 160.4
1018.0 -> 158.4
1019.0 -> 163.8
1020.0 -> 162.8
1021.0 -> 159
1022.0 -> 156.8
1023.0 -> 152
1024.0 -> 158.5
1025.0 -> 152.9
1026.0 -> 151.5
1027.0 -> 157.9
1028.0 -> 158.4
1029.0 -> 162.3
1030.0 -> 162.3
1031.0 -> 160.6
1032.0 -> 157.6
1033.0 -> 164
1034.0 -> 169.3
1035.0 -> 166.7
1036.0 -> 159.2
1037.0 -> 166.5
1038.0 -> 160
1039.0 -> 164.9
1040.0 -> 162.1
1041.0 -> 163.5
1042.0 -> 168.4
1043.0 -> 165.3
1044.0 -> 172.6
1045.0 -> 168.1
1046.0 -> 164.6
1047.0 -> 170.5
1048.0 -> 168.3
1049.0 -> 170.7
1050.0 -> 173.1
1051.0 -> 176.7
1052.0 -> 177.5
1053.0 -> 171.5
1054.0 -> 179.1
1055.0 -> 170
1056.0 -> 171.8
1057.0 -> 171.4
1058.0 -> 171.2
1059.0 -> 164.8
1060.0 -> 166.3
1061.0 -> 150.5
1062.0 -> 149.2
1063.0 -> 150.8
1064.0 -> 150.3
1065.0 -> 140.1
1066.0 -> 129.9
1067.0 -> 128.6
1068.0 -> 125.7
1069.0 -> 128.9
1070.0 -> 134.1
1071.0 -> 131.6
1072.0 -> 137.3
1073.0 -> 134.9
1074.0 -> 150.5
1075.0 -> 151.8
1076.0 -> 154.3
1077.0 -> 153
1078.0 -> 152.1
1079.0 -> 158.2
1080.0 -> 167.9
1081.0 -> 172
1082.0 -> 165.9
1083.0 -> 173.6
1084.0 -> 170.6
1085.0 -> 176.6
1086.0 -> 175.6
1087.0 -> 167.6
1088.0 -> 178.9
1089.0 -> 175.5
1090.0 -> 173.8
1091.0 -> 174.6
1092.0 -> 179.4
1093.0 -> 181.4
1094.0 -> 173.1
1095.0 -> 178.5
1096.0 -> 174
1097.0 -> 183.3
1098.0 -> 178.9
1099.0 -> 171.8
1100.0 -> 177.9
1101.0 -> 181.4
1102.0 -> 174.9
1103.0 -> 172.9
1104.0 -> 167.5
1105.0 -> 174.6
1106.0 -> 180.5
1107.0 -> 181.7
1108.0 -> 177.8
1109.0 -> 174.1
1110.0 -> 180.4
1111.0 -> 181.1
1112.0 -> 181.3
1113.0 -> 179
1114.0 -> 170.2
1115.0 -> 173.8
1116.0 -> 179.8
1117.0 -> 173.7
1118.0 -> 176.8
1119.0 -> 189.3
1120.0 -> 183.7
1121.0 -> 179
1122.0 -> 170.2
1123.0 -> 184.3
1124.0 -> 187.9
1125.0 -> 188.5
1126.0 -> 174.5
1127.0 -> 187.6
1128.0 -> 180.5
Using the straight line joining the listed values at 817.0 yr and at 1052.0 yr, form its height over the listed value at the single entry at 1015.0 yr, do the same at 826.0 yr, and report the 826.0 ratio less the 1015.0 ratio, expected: -0.17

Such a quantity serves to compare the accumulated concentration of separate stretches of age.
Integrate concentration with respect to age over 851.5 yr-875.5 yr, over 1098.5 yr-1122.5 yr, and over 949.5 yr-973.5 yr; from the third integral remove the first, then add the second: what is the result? 4609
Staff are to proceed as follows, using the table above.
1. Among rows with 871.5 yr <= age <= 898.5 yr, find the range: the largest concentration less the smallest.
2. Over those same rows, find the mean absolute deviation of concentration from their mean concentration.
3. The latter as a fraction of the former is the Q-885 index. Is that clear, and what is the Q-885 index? 0.24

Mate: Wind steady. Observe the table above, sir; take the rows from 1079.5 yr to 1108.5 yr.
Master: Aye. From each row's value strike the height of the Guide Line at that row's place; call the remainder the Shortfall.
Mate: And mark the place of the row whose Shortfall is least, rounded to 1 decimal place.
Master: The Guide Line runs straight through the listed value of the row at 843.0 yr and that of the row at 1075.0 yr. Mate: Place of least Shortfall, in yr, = 1082.0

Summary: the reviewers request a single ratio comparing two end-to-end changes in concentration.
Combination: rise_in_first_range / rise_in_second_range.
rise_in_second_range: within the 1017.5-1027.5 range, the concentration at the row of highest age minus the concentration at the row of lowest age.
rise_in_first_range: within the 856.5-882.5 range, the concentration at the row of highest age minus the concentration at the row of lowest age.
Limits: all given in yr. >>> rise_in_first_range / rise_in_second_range -47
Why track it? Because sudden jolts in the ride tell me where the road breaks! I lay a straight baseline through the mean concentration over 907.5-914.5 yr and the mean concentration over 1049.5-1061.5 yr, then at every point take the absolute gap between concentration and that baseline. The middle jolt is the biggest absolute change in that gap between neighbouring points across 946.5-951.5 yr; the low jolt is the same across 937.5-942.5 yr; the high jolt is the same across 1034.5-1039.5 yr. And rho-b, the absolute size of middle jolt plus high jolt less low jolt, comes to 2.35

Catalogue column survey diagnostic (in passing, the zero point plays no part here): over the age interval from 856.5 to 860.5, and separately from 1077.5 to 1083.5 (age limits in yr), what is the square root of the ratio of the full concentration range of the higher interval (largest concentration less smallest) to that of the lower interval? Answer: 3.1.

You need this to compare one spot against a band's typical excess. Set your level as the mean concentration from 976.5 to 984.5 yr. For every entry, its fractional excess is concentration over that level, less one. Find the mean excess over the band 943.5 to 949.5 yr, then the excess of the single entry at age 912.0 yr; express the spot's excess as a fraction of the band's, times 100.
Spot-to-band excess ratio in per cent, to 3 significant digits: -269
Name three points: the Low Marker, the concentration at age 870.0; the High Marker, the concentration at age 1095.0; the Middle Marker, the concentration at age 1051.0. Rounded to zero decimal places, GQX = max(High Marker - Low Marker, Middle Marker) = 177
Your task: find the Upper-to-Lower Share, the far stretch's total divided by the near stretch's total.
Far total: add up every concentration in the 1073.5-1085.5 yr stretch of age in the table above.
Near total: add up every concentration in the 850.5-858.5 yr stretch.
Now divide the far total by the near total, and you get 1.6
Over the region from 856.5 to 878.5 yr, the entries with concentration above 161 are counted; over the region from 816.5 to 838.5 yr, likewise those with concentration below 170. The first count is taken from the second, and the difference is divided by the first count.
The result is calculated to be 3.0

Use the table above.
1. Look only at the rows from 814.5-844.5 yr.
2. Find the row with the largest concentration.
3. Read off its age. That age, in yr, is 820.0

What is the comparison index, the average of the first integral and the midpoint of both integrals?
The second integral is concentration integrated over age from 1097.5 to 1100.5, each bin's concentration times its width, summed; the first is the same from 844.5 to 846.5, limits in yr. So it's 348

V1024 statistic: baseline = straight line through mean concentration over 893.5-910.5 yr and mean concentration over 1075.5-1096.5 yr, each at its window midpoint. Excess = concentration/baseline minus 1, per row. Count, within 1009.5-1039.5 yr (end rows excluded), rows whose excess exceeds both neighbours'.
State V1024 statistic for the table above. 6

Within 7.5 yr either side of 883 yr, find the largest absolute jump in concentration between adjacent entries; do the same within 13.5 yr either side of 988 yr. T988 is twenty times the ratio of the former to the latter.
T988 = 31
